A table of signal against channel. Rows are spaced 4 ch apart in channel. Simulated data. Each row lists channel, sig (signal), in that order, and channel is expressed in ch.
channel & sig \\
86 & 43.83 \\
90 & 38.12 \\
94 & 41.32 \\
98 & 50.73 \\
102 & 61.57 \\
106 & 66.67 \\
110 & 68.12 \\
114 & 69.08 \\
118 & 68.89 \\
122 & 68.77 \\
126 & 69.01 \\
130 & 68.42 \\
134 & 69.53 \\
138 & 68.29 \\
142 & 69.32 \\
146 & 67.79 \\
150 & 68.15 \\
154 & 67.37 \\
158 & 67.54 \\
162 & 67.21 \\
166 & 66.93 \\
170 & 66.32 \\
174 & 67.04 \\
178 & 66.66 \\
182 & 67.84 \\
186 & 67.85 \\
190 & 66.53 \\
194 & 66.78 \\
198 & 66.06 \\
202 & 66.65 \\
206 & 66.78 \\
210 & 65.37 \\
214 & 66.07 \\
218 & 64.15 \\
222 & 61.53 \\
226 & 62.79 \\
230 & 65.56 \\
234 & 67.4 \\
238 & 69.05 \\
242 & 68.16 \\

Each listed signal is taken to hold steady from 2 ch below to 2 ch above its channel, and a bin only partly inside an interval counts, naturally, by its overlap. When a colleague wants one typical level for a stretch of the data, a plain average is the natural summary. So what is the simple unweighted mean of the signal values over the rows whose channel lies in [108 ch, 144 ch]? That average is 68.8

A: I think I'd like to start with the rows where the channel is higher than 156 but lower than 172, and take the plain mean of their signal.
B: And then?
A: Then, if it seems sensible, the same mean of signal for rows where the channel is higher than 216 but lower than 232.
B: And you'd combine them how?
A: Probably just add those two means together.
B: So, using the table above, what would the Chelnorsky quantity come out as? 131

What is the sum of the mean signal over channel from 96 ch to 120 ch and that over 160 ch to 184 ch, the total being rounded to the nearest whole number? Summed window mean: 131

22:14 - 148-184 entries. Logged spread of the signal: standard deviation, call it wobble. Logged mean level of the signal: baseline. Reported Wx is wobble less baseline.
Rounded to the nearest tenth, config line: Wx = -66.7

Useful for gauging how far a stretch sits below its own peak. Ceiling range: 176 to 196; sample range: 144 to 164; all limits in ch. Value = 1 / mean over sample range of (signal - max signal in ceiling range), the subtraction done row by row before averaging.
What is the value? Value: -4.2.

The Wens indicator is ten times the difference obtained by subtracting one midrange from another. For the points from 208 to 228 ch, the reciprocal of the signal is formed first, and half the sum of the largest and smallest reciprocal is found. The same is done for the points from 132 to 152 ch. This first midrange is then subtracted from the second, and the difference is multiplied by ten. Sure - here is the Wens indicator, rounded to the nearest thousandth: -0.011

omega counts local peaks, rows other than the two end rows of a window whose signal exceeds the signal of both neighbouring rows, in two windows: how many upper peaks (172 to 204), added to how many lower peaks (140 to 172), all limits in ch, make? 4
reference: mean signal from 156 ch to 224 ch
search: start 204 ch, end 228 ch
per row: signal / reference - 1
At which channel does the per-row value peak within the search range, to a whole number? 206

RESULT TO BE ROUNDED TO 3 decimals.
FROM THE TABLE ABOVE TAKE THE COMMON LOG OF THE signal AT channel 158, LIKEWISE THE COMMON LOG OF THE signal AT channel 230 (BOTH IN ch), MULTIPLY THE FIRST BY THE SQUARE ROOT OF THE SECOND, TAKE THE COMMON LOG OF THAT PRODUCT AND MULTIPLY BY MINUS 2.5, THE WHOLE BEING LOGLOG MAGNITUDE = -0.980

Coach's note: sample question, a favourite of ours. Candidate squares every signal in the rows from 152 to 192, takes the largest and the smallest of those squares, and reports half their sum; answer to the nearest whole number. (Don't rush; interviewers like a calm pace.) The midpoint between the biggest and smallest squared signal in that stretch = 4501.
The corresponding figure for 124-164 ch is 4676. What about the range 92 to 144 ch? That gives 3271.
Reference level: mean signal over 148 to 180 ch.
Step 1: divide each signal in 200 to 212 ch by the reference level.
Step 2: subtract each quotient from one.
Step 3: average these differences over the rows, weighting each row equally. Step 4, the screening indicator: 0.013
